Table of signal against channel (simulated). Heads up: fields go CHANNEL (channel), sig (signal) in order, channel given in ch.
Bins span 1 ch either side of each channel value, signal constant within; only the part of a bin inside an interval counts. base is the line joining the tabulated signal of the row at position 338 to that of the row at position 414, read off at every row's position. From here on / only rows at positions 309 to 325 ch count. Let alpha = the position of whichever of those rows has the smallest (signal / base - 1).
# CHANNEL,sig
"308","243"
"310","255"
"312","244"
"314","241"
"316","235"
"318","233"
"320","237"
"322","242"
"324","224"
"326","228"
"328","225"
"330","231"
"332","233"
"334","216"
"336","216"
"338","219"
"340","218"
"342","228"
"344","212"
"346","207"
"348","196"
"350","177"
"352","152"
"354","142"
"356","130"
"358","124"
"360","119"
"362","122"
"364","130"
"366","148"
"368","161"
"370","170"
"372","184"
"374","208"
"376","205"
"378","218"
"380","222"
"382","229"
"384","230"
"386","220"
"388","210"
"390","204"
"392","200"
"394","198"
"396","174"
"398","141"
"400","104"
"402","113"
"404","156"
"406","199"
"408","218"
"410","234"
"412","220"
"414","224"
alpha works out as 324 ch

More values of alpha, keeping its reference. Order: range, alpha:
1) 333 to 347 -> 346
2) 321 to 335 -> 334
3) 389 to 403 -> 400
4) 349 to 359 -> 358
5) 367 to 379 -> 368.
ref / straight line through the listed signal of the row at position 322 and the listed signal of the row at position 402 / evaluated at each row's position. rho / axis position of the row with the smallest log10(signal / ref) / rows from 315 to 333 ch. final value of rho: 316 ch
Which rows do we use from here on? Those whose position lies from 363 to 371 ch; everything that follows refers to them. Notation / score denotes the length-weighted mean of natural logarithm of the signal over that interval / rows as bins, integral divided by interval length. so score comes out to 5.0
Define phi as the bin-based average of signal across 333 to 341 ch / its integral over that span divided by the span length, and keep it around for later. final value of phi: 217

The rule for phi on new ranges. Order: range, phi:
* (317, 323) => 237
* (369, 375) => 187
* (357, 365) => 124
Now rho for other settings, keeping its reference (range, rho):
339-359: 358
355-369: 360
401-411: 402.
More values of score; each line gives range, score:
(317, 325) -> 5.5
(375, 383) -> 5.4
